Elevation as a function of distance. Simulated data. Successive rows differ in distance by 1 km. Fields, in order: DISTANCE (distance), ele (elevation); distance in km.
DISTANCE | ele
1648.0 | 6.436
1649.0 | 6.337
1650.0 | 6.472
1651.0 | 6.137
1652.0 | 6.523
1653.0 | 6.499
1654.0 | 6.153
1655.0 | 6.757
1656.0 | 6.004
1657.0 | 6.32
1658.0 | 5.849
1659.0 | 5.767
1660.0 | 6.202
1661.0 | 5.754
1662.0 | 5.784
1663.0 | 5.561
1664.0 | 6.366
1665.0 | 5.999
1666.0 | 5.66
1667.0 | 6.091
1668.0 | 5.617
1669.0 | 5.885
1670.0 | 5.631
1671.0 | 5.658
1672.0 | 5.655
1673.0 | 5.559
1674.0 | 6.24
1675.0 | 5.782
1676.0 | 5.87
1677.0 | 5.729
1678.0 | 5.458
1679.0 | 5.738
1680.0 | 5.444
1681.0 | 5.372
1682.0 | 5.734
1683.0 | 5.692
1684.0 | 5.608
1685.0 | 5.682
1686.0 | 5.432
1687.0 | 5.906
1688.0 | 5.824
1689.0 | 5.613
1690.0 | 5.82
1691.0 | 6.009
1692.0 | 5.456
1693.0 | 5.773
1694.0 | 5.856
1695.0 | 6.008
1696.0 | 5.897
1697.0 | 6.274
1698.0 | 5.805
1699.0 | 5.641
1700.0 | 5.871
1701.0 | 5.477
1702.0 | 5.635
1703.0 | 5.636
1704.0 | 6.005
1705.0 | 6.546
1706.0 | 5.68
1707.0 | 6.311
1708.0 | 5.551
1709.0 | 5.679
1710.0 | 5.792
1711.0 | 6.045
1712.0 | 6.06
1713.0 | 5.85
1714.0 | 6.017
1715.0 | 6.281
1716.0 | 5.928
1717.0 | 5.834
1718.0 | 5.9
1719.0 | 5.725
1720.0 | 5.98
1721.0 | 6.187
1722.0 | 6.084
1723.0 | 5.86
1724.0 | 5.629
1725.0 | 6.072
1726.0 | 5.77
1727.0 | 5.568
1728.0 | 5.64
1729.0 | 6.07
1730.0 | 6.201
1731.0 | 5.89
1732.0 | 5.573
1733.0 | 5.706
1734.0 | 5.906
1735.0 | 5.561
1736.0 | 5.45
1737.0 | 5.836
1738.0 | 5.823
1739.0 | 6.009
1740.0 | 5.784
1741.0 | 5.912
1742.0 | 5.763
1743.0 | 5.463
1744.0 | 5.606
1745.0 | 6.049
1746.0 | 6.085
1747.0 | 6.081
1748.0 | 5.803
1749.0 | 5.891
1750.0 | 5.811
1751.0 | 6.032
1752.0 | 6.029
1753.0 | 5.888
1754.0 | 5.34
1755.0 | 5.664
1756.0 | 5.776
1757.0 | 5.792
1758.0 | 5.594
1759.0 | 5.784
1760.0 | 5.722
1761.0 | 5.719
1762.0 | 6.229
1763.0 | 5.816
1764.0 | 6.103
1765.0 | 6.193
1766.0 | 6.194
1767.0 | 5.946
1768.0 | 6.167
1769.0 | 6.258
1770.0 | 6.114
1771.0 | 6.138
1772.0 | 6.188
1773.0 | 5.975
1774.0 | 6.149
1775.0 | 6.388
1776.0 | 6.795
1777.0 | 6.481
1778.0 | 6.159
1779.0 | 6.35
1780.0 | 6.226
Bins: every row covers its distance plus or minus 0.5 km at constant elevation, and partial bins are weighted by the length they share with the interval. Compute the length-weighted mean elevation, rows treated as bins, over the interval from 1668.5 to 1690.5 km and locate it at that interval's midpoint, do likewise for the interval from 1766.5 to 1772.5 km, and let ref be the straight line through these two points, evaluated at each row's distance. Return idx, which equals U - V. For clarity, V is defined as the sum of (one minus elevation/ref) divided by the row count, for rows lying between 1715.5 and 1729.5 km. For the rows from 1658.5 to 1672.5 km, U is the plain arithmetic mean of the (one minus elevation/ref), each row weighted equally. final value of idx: -0.041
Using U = -0.036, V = 0.01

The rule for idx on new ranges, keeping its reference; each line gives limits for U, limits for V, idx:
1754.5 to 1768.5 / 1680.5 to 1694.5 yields 0.025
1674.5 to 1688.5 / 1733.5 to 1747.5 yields -0.023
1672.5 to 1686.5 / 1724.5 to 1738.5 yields -0.022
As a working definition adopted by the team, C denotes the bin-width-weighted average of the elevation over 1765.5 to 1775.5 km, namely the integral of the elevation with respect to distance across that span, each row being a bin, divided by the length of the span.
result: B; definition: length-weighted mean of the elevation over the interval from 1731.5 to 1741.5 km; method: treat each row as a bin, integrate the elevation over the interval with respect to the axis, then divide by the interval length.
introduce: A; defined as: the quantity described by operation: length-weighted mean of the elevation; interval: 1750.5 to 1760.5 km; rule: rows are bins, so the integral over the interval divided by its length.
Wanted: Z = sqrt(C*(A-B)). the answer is 0.19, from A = 5.8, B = 5.76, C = 6.15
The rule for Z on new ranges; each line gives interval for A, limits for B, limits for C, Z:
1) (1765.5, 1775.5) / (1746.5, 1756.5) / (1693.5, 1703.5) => 1.36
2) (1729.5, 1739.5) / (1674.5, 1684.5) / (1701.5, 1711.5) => 0.95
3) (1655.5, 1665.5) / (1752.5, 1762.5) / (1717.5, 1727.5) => 1.11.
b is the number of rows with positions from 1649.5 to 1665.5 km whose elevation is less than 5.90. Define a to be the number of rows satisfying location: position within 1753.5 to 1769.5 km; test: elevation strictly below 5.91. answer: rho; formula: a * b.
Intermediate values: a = 9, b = 5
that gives 45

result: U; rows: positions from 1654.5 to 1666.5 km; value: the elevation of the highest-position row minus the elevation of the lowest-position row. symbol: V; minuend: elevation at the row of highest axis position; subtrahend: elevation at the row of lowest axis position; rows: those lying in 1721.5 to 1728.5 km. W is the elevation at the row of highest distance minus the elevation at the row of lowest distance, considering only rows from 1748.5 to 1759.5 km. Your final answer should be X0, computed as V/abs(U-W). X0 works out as -0.4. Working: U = -1.1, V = -0.4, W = -0.1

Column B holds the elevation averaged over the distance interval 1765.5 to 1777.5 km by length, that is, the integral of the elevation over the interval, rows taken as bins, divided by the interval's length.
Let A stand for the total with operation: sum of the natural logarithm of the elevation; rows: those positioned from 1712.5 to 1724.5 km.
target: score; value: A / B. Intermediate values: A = 21.4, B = 6.2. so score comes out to 3.43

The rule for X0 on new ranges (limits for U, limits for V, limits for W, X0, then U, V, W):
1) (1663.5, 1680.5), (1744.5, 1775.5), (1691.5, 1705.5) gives 0.2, -0.9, 0.3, 1.1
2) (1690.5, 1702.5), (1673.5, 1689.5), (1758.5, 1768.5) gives -0.8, -0.4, -0.6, 0.4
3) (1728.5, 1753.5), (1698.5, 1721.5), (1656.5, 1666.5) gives 1.1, -0.2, 0.5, -0.7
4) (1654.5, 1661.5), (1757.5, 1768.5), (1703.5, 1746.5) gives 0.5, -1.0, 0.6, 0.1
